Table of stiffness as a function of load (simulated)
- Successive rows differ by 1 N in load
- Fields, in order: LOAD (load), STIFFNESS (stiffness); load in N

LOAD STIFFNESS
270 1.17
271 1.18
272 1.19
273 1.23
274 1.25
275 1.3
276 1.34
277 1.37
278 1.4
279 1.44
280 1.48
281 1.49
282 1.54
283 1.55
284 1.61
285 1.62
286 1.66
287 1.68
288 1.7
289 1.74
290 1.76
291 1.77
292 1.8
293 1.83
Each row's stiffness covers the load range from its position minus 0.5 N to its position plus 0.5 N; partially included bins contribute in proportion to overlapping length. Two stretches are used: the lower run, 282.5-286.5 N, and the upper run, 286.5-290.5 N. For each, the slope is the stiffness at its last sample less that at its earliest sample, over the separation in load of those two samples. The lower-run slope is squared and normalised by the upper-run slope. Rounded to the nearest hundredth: 0.05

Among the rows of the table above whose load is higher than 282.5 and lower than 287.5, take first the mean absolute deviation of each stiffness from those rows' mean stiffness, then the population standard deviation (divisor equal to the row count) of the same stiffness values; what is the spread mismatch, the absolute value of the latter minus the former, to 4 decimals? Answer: 0.0082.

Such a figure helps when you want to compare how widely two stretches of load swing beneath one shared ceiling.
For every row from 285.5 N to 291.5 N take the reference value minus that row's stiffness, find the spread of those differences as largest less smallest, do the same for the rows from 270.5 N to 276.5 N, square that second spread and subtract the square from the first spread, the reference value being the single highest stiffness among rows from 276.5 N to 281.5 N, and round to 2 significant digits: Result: 0.084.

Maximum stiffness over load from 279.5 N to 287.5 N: 1.68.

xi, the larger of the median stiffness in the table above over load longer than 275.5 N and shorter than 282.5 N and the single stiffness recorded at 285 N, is 1.62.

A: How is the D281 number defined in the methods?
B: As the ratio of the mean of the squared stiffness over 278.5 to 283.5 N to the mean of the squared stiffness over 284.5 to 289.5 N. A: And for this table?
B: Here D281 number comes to 0.80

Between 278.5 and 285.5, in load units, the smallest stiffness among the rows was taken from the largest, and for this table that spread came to 0.18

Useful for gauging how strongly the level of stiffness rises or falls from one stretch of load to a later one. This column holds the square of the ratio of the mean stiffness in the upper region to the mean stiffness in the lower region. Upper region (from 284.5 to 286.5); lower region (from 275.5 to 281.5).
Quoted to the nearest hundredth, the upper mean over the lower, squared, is 1.33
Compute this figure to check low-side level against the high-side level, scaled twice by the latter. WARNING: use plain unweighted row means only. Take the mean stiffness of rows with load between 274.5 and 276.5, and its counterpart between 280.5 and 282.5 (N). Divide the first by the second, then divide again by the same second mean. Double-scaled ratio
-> 0.575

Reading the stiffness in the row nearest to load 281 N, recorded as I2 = 1.49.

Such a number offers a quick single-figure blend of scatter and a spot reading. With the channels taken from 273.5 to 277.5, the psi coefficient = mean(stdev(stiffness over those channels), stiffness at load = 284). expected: 0.83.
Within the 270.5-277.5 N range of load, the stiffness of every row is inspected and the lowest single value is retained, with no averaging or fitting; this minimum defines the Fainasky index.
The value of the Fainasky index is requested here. 1.18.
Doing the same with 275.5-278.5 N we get 1.34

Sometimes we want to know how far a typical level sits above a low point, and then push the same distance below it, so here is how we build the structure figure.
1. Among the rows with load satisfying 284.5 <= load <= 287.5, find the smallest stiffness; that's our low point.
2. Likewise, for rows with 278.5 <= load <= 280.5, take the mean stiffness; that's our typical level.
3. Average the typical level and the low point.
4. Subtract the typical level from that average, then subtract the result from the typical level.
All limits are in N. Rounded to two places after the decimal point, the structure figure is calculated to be 1.38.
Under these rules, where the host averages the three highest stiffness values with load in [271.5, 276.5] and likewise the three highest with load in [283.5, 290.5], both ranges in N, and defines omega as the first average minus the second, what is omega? -0.44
